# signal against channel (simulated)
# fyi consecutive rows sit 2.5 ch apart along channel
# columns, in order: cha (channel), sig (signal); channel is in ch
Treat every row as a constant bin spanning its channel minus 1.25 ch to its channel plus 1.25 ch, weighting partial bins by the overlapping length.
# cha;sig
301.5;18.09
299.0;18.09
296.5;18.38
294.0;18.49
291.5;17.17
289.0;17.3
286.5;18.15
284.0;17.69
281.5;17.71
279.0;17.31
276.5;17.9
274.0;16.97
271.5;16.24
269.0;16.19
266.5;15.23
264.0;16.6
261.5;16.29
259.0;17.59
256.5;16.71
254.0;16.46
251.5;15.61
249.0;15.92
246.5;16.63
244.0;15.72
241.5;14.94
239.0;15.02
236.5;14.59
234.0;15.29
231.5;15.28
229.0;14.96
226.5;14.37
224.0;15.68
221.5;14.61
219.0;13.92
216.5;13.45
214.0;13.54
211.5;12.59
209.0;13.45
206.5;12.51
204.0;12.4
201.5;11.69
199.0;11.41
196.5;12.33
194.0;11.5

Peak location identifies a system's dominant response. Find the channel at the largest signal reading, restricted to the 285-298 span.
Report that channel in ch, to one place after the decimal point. 294.0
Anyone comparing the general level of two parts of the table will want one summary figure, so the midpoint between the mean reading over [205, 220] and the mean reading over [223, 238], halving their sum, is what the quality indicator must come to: 14.1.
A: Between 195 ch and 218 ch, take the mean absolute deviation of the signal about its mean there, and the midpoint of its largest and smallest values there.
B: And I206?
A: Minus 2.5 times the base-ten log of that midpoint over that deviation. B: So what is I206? -3.32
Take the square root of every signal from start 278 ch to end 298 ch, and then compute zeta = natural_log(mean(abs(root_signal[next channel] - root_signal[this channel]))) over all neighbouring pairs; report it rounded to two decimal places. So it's -2.89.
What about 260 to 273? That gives -2.47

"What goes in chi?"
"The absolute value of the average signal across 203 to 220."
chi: 13.1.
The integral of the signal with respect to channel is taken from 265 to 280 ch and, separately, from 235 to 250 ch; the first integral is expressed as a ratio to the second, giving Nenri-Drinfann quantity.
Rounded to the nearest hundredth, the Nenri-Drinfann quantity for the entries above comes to 1.08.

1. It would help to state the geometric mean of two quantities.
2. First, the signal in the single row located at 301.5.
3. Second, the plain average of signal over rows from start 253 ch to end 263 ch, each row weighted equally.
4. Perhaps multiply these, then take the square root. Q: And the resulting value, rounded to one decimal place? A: 17.4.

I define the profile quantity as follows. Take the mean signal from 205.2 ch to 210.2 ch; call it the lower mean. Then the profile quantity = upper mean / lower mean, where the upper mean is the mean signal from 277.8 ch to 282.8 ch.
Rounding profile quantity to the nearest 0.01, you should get 1.35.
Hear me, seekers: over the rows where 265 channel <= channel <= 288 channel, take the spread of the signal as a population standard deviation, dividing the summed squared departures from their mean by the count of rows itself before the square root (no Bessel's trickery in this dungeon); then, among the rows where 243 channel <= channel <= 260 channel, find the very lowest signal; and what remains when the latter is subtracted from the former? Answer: -14.7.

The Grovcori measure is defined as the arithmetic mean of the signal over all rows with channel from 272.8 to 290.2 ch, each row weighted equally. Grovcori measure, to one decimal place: 17.6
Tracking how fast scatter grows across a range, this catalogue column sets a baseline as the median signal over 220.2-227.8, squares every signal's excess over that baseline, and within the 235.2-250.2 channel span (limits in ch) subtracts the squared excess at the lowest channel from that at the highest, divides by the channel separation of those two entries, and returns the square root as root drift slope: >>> 0.37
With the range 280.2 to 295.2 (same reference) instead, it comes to 0.66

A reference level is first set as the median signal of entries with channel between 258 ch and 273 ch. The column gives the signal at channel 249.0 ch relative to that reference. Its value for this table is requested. -0.3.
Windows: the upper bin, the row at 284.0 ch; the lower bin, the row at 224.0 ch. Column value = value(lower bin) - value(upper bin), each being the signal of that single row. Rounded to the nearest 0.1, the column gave -2.0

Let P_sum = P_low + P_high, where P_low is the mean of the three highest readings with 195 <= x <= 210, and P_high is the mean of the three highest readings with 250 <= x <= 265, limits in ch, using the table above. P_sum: 29.8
